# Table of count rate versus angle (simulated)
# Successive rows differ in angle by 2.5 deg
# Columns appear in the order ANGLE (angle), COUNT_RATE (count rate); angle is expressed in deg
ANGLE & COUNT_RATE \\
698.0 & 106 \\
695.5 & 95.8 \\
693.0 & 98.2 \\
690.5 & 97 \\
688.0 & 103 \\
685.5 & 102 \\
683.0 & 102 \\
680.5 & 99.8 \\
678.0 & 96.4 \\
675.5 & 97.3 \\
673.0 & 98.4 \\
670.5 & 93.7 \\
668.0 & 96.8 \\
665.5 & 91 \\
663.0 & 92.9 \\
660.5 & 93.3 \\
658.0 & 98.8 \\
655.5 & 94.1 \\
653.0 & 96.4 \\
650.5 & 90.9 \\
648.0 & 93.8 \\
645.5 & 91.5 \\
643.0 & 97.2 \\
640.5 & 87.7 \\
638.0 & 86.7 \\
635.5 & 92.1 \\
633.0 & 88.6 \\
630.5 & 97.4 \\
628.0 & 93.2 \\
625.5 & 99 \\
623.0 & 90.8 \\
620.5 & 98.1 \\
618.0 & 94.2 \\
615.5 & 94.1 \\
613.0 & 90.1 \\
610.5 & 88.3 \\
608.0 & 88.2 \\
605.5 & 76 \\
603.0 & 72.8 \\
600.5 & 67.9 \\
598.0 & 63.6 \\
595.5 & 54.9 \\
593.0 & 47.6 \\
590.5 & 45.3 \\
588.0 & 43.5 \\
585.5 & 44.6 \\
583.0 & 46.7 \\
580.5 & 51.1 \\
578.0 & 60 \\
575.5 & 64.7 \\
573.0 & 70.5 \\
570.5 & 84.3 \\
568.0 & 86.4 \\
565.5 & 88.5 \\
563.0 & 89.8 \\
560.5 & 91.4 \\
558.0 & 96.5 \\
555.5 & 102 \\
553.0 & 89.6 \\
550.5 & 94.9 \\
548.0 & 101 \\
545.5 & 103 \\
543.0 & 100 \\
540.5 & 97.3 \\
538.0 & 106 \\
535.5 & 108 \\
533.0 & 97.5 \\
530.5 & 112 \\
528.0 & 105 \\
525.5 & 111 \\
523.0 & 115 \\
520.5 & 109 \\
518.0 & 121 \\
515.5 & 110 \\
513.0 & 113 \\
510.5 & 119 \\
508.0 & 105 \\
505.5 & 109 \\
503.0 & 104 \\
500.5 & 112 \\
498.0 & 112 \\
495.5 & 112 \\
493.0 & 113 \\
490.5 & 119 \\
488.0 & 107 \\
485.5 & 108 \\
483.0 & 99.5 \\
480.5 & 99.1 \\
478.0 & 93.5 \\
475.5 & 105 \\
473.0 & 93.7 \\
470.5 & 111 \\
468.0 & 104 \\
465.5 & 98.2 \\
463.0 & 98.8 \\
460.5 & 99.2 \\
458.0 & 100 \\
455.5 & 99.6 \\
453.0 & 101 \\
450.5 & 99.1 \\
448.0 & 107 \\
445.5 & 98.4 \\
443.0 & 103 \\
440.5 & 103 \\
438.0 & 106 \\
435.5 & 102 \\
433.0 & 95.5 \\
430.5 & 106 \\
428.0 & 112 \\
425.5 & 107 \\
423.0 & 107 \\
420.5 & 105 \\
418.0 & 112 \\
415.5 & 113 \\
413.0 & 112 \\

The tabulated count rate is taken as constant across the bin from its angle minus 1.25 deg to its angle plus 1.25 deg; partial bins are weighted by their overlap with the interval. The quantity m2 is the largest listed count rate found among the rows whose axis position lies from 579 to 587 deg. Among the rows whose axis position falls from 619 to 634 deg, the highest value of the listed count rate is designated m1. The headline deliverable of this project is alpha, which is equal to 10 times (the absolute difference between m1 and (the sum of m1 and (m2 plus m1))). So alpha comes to 1501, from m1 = 99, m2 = 51.1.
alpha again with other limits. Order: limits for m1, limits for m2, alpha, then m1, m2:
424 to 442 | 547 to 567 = 2140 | 112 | 102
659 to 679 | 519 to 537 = 2134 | 98.4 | 115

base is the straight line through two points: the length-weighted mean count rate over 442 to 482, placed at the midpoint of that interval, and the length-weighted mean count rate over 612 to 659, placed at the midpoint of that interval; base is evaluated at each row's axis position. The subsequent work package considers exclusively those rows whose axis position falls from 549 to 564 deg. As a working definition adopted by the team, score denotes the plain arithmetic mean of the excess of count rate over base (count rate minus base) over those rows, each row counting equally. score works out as -3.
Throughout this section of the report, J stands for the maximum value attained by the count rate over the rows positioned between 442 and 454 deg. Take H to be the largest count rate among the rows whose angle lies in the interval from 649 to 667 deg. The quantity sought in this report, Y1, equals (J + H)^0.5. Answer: 14.3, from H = 98.8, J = 107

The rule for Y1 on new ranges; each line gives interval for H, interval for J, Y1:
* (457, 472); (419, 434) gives 14.9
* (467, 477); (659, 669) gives 14.4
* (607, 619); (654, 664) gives 13.9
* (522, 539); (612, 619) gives 14.5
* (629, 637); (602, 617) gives 13.8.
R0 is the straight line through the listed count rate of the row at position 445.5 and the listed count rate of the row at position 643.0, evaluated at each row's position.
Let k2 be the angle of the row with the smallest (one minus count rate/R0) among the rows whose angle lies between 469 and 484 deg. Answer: 470.5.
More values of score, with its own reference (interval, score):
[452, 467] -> -1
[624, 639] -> -1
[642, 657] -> 1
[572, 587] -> -39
